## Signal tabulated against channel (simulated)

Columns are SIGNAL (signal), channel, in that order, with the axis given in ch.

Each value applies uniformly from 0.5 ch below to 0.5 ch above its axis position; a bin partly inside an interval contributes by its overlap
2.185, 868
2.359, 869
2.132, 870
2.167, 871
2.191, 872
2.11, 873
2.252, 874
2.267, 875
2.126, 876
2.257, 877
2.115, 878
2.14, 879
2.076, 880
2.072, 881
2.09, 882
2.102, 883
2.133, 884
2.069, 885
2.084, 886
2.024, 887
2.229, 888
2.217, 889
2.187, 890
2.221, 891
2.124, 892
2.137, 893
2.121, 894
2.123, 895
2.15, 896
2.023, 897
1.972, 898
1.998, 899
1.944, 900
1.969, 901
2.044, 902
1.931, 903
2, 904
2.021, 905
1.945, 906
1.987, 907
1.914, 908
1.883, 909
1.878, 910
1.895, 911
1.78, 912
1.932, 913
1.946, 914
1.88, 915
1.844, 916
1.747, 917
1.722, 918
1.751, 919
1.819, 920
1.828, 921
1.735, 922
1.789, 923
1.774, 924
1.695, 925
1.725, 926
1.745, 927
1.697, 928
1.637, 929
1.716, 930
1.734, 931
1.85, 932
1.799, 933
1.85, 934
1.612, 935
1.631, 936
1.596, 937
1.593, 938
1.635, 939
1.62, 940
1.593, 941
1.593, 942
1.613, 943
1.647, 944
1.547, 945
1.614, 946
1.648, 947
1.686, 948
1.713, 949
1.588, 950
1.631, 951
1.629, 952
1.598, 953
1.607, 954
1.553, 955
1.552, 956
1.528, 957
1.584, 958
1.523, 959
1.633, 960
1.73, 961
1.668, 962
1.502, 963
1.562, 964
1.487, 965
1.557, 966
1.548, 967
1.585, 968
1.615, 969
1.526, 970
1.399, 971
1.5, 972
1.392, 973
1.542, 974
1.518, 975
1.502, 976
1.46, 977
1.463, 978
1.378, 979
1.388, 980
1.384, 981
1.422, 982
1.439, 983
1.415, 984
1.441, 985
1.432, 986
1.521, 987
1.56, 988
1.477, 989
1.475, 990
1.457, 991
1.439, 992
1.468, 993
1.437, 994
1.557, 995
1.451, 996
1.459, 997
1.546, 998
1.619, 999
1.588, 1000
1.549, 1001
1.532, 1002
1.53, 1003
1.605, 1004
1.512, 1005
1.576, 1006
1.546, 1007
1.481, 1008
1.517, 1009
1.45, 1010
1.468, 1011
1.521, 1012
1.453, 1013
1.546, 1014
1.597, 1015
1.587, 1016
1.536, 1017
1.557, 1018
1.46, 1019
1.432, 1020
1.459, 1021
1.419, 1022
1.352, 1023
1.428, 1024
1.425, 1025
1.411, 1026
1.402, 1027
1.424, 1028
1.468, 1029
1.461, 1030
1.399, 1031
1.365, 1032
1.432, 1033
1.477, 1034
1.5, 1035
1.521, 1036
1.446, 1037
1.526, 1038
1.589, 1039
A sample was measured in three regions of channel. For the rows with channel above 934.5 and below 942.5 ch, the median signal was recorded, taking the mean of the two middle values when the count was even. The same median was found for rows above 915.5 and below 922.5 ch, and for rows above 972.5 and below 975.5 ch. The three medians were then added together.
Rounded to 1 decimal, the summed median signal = 4.9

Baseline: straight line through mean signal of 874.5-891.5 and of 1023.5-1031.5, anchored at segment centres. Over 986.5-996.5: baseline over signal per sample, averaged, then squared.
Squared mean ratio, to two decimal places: 1.17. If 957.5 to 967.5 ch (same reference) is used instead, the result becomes 1.23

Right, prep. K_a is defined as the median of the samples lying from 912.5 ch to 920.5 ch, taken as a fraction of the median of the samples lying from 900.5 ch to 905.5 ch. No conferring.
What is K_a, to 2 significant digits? 0.92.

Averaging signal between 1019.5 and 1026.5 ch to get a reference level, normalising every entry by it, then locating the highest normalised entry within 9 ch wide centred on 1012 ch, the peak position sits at 1015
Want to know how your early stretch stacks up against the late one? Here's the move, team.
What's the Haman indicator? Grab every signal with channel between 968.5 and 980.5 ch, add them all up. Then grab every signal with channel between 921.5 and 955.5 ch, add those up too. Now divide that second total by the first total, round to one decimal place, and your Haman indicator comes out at 3.2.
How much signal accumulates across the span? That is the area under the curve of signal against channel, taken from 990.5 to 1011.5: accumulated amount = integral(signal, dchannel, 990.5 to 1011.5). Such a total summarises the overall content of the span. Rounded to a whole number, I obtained 32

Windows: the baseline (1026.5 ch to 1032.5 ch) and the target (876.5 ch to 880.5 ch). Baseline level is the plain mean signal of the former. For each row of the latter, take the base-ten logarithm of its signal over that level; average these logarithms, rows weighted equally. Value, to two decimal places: 0.18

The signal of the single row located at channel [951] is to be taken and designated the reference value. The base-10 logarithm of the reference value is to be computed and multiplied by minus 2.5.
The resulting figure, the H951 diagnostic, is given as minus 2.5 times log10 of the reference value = -0.5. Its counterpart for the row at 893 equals -0.8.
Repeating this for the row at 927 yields -0.6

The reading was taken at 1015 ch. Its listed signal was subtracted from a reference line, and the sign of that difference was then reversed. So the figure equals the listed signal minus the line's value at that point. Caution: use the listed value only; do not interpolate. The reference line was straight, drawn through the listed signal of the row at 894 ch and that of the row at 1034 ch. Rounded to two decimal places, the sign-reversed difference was 0.03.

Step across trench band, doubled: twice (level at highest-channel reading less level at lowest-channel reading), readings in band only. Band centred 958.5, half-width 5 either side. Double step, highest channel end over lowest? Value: -0.21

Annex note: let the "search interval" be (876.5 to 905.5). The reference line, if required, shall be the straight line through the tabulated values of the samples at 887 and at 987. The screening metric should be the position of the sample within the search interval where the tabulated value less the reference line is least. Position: 900 ch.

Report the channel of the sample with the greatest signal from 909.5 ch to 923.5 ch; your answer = 914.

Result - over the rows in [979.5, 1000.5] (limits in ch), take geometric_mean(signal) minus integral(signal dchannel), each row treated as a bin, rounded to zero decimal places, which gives -30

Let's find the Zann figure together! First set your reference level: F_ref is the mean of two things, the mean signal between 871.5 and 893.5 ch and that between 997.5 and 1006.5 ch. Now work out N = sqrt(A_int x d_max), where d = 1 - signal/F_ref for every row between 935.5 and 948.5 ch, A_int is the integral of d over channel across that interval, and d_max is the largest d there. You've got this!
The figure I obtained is 0.53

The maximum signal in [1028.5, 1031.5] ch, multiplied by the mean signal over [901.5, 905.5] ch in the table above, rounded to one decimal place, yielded 2.9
